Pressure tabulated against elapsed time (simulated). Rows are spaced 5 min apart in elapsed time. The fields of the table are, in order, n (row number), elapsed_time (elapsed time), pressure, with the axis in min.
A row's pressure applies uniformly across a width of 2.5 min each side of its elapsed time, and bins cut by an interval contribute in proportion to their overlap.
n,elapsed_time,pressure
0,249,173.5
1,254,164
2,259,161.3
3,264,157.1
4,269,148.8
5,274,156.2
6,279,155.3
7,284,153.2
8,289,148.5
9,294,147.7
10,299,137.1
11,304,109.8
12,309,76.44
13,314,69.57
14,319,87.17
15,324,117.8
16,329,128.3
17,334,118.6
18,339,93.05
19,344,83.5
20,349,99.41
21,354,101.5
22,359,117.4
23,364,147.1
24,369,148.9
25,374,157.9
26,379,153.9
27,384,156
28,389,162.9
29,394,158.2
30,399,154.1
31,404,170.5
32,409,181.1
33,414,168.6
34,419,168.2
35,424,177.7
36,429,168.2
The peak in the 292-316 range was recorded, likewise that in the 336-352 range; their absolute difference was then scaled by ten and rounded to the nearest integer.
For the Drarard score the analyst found 483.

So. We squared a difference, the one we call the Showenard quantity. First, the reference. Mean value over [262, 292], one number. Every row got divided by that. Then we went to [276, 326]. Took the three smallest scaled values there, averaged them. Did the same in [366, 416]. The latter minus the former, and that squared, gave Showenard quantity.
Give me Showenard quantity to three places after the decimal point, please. 0.237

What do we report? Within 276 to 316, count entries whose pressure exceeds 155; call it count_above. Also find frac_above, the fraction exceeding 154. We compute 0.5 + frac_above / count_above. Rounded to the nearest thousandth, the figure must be 0.625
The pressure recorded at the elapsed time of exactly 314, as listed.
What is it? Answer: 69.57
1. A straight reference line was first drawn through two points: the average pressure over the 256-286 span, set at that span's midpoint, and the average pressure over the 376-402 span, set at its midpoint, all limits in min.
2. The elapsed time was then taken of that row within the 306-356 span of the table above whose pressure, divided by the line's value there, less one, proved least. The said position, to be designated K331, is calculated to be 314 min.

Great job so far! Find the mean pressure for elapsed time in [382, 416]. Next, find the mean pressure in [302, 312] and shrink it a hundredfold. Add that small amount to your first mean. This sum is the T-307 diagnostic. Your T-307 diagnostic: 165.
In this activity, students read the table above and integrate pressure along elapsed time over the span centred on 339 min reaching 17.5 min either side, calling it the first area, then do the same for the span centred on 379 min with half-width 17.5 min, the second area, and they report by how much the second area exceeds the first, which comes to 1714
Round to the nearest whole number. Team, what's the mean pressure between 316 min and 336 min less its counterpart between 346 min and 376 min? -16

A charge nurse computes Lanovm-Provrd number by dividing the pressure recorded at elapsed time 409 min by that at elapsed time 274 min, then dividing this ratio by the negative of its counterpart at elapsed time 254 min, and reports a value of -0.0071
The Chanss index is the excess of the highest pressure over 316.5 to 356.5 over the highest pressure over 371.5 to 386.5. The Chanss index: -30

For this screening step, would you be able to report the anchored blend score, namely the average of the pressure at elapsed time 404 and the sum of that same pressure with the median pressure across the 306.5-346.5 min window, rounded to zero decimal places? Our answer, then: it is 216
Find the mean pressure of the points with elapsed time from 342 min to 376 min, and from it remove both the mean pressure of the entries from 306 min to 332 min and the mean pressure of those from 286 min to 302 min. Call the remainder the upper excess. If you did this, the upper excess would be -118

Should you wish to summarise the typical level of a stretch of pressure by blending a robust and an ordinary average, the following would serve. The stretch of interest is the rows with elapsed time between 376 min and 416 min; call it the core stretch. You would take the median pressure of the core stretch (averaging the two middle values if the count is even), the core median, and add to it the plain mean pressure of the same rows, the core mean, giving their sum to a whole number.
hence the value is 324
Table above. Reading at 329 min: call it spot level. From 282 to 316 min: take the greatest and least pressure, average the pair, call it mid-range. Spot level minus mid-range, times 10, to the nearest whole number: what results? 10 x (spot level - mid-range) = 169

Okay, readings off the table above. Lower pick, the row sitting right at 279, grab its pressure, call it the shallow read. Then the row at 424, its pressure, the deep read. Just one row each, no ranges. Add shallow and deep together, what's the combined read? 333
